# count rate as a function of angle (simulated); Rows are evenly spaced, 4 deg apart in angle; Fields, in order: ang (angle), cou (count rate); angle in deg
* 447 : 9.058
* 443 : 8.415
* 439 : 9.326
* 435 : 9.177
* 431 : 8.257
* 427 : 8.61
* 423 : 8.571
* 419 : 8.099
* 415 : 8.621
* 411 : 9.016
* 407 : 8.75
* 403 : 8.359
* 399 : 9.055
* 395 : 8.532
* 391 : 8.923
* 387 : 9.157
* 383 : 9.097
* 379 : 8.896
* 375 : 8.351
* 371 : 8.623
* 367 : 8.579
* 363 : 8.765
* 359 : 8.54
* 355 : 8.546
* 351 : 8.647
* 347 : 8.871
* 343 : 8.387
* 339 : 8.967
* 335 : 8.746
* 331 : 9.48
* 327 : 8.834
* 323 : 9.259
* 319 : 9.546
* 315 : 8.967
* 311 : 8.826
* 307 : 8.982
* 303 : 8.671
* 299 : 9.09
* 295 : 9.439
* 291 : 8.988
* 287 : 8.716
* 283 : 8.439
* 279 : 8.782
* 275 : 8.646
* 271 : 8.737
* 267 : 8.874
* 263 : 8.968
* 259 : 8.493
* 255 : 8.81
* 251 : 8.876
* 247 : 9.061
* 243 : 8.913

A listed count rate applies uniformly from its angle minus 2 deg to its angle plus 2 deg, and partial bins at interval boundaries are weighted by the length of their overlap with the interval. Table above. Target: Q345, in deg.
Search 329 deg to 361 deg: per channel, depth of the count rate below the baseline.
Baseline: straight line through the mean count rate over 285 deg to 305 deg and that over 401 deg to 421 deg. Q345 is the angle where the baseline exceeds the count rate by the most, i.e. 343 deg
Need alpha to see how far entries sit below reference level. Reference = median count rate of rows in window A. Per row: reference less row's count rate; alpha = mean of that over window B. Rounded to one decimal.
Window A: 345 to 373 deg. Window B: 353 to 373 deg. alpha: 0.0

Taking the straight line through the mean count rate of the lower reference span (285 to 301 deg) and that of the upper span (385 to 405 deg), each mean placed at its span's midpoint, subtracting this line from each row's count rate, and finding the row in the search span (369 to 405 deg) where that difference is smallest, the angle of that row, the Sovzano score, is 375 deg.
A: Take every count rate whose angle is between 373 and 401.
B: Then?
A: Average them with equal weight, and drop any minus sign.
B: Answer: 8.86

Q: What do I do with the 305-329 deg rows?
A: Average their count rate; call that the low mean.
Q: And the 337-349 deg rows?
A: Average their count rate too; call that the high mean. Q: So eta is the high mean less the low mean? -0.33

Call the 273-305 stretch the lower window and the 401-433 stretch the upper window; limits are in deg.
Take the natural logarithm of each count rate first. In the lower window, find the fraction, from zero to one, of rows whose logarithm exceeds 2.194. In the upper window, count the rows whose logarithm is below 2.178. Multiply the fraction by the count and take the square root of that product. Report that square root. 1.6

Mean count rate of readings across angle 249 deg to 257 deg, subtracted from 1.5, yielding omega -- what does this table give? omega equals -7.34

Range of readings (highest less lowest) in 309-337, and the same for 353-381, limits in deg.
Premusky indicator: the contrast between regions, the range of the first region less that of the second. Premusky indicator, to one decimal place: 0.3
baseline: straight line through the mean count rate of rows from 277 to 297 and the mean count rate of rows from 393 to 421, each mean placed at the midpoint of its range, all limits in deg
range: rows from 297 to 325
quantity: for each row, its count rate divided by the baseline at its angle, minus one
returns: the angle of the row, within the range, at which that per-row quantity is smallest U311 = 303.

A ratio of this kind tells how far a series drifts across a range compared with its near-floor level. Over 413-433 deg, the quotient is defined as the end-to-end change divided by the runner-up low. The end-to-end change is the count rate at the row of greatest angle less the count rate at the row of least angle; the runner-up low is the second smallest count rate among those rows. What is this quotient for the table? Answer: -0.044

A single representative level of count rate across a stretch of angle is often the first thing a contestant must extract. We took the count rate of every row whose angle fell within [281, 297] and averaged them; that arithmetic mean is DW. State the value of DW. 8.90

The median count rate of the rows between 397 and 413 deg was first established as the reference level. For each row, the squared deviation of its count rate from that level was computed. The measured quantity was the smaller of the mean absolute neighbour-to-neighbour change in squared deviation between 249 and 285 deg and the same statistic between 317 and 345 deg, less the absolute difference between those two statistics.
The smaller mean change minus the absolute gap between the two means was -0.082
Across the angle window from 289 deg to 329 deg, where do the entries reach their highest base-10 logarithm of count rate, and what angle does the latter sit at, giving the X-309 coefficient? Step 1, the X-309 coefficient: 319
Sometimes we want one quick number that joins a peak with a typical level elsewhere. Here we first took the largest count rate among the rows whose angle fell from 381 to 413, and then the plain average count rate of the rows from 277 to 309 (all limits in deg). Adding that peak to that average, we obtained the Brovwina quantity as 18.0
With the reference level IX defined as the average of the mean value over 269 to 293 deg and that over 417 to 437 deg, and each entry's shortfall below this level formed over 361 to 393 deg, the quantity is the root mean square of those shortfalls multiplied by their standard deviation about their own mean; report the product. 0.08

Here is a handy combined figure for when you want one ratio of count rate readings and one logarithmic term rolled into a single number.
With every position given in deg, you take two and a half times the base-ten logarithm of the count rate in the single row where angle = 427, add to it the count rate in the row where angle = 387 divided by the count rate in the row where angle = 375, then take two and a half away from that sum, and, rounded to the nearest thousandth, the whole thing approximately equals 0.934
